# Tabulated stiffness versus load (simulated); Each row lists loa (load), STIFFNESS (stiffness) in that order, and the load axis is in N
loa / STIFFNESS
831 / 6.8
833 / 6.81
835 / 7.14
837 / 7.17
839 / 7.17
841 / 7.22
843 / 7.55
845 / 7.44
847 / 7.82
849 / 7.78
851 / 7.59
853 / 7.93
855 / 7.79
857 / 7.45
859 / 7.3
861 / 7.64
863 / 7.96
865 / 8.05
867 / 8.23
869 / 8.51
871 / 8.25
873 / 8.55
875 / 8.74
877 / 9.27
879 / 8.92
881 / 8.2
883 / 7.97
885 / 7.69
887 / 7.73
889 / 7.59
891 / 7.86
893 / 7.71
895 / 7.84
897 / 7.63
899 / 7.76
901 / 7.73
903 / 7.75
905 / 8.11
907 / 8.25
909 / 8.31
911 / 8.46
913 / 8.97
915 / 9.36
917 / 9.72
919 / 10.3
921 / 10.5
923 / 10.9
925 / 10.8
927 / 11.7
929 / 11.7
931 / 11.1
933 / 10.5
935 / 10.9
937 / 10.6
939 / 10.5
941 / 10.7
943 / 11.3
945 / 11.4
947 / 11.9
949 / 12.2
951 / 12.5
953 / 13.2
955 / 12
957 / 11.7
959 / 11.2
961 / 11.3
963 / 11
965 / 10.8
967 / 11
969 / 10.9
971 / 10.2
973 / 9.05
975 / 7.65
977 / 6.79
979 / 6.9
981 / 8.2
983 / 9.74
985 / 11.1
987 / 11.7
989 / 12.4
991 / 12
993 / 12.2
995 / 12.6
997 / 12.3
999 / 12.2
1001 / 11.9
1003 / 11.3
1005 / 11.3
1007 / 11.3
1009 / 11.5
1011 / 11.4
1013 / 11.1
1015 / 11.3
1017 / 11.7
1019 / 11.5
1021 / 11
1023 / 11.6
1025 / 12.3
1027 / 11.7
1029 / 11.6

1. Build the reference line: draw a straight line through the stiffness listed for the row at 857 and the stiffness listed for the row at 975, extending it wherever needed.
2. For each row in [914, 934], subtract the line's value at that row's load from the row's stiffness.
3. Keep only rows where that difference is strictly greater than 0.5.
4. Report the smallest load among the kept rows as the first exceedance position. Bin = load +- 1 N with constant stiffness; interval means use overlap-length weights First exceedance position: 915 N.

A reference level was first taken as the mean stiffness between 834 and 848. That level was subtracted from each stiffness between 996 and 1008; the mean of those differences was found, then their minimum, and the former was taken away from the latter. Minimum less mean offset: -0.42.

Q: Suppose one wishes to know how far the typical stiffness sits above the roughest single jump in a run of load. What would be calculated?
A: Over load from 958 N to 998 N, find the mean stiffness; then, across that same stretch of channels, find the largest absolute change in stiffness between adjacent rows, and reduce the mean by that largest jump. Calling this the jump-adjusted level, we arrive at 8.9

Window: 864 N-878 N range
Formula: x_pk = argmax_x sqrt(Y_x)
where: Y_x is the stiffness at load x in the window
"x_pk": 877 N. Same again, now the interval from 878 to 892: 879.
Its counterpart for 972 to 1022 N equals 995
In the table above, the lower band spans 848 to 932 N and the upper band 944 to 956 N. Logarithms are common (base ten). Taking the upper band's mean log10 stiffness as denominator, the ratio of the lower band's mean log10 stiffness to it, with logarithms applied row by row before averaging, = 0.86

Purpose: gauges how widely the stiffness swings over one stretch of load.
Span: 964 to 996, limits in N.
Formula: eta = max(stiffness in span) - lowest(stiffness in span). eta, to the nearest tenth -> 5.8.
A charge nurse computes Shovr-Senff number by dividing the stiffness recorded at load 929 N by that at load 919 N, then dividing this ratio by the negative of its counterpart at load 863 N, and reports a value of -0.143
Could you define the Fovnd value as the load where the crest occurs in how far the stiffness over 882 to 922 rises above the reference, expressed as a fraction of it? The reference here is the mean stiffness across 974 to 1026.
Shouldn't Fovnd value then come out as 921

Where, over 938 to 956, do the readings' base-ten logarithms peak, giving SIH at 953 N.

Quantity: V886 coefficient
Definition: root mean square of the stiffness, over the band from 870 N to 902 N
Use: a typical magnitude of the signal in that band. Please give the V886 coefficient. 8.1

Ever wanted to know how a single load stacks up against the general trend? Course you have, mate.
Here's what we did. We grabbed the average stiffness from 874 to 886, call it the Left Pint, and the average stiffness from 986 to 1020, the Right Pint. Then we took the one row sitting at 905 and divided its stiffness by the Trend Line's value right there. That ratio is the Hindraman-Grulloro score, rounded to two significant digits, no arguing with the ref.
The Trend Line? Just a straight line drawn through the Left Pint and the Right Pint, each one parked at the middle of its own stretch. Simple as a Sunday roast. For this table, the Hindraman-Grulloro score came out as 0.89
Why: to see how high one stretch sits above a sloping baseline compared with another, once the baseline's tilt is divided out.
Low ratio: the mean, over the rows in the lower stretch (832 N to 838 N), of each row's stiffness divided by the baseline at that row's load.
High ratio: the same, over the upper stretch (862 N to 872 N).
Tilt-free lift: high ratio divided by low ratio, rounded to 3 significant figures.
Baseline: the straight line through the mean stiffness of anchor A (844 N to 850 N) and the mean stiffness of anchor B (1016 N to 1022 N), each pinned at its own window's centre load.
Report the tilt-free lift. 1.07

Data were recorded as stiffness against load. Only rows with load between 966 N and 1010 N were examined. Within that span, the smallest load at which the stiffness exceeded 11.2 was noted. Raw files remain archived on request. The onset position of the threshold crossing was 987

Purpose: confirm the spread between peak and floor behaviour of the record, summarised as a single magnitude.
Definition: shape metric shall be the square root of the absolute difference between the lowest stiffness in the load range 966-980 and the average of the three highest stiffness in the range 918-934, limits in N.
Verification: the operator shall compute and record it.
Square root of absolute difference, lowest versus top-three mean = 2.2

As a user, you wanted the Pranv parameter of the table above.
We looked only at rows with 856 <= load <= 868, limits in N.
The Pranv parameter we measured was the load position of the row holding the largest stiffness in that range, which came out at 867 N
